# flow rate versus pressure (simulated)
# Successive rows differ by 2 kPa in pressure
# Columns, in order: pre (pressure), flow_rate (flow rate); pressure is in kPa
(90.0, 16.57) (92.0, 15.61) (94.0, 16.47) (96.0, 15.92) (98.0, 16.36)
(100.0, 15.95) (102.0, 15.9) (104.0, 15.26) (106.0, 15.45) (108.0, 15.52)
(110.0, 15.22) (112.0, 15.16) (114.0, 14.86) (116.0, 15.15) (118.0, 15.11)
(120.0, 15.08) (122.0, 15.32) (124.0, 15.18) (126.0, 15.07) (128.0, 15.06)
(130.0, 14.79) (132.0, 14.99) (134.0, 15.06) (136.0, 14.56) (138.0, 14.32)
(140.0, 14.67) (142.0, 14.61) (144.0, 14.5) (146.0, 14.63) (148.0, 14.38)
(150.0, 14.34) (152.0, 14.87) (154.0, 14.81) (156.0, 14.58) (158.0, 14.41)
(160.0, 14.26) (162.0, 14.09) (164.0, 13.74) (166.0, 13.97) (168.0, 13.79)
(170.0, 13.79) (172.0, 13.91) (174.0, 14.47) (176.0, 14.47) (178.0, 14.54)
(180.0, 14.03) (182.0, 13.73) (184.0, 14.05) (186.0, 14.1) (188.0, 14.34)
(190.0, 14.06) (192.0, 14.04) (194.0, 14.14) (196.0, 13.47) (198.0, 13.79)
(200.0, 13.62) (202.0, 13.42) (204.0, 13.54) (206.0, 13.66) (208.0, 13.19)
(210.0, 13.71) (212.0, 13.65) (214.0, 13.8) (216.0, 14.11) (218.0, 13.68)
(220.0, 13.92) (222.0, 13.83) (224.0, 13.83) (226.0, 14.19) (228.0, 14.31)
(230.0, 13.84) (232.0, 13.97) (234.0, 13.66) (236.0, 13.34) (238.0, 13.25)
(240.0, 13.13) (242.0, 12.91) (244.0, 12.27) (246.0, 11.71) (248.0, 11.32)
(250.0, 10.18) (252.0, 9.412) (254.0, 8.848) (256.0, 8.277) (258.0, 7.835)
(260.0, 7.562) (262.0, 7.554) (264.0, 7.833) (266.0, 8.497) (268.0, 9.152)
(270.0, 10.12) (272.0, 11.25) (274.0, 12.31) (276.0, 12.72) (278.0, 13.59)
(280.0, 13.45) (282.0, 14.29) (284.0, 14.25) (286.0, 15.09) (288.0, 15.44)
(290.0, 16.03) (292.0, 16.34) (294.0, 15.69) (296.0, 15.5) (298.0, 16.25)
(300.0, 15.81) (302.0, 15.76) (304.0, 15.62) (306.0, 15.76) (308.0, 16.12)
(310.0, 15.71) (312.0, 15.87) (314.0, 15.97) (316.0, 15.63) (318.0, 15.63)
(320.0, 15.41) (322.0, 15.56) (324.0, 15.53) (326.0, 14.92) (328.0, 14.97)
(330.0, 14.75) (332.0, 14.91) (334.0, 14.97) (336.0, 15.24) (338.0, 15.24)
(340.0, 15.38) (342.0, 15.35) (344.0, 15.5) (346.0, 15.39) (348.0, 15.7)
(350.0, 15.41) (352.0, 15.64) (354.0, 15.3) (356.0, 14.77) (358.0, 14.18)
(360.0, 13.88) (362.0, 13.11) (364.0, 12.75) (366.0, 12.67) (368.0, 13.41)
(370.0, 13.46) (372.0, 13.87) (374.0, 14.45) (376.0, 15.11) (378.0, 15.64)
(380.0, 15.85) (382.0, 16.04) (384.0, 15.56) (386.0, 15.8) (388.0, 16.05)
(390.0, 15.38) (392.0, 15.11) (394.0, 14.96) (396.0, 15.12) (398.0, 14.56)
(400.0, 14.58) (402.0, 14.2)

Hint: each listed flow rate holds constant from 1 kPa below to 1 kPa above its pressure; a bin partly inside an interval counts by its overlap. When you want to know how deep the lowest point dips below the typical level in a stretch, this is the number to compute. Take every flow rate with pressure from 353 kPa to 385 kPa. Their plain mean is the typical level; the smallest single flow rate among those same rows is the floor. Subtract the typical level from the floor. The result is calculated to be -1.71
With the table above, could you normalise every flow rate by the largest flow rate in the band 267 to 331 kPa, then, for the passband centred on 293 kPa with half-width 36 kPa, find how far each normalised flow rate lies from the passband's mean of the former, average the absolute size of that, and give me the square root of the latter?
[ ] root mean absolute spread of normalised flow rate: 0.38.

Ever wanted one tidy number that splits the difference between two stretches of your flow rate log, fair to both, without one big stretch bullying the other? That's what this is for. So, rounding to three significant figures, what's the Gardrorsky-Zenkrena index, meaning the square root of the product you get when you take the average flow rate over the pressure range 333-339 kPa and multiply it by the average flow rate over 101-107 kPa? 15.3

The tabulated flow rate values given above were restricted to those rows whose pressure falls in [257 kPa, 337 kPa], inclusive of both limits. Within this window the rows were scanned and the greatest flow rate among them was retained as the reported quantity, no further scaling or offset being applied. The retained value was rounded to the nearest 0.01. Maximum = 16.34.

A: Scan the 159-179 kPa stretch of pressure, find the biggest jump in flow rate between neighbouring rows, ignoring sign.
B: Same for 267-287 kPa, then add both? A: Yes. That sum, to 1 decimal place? 1.7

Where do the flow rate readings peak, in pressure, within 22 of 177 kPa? 156.0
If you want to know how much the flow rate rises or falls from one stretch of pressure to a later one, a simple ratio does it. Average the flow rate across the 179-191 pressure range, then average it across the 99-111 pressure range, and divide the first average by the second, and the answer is 0.90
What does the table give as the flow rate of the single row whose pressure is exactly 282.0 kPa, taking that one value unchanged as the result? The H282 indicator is 14.29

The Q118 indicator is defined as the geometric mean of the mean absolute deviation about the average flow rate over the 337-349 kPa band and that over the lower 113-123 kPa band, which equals 0.11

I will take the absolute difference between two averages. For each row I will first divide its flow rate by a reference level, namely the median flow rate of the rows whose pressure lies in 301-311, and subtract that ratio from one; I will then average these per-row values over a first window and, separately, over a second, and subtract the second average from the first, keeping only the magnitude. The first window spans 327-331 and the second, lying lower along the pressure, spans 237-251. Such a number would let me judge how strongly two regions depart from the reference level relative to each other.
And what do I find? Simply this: 0.17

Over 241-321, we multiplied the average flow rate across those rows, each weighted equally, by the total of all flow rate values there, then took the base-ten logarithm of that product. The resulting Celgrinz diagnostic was 3.83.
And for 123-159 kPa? 3.59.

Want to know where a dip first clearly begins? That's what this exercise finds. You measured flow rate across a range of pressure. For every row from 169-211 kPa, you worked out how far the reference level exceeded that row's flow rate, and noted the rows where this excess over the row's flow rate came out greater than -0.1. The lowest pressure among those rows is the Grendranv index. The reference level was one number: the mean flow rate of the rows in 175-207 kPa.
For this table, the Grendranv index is 170.0 kPa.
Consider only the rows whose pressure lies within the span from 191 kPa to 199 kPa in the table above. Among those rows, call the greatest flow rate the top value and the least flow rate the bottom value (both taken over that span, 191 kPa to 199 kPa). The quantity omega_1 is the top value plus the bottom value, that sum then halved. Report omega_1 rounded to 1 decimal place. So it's 13.8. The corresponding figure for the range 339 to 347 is 15.4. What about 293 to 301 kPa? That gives 15.9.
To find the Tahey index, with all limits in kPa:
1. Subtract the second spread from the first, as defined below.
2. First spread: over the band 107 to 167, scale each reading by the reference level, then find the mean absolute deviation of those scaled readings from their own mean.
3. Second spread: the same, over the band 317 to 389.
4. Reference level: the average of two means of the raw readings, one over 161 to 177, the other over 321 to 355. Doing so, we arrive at -0.025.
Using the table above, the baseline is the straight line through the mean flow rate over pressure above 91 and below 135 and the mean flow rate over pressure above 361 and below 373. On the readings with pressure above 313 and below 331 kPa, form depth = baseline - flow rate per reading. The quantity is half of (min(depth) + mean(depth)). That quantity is -2.0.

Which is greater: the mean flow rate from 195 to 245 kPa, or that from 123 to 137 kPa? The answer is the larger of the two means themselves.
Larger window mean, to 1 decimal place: 15.0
